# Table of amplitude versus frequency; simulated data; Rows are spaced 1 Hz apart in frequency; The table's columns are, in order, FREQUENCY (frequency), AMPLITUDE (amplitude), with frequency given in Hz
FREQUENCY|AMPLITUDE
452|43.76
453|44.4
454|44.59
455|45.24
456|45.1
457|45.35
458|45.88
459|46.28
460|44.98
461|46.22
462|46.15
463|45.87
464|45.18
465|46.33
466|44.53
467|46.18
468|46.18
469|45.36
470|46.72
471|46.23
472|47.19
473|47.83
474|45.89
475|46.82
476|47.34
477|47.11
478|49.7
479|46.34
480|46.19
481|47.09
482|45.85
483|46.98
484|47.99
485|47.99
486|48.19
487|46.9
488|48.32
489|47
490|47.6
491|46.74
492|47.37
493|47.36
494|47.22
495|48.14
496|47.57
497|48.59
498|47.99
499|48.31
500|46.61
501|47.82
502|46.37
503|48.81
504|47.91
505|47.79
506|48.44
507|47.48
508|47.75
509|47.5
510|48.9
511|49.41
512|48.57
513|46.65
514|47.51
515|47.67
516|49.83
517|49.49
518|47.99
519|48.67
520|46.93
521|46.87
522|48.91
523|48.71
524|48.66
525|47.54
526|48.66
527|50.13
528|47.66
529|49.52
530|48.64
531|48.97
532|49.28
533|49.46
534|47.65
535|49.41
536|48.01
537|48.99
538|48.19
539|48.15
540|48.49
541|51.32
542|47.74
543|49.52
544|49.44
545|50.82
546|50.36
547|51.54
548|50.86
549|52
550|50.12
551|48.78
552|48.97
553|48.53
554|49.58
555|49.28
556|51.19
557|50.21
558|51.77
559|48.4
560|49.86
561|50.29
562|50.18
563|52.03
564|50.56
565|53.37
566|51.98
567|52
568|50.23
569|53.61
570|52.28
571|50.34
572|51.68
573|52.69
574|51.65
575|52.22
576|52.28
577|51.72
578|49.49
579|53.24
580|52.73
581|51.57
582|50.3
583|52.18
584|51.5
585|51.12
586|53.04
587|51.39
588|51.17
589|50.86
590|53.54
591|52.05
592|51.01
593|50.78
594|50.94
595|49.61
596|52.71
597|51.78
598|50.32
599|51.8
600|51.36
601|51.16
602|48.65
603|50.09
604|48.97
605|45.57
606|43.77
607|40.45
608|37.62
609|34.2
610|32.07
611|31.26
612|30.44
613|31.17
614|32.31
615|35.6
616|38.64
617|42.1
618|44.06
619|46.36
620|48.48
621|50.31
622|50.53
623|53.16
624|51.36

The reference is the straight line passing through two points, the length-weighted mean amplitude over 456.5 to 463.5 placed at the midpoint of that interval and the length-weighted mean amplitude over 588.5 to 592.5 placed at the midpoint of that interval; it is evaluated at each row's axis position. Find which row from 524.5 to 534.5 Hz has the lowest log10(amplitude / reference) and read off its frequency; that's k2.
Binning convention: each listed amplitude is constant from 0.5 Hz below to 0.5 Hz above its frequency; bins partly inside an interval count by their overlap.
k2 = 534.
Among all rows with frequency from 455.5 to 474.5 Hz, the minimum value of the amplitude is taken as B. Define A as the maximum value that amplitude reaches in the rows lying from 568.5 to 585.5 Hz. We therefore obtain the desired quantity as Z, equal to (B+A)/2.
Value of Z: 49.1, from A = 53.61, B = 44.53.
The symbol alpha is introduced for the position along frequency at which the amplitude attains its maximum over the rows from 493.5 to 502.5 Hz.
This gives 497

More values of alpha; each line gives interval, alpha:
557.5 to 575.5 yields 569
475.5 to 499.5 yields 478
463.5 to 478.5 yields 478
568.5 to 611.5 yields 569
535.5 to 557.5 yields 549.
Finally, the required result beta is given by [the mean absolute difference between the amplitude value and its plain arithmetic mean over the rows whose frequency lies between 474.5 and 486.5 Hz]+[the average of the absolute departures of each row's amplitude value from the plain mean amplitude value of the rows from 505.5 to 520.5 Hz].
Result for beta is 1.6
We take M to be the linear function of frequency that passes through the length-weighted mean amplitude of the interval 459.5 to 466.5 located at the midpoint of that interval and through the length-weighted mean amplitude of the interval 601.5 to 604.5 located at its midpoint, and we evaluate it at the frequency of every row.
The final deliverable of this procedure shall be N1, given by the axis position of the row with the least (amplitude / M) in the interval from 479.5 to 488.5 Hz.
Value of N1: 482 Hz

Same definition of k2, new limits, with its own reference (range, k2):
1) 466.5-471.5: 469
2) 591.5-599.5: 595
